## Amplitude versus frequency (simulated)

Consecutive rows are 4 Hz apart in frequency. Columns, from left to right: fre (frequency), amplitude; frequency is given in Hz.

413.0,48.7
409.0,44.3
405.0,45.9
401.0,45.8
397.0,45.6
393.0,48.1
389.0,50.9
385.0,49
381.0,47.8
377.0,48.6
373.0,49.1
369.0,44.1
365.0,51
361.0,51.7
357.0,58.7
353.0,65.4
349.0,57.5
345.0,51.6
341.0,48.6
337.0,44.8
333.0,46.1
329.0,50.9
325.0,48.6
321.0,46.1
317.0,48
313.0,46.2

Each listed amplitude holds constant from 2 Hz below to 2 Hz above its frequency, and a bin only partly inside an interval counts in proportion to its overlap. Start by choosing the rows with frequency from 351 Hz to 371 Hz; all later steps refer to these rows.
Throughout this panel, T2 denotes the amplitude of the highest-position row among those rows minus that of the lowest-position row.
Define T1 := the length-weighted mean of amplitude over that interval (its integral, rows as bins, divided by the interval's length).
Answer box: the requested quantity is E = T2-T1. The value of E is -75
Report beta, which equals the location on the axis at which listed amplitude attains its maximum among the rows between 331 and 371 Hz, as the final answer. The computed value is 353.0 Hz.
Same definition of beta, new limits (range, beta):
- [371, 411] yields 389.0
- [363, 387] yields 365.0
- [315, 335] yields 329.0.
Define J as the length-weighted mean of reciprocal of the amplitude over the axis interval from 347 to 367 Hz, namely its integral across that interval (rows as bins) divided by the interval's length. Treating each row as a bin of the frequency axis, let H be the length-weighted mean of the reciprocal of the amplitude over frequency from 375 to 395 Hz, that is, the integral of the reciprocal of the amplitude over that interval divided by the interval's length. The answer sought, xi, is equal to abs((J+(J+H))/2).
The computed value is 0.0280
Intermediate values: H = 0.0205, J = 0.0177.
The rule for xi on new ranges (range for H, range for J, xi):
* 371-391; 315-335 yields 0.0311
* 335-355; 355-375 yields 0.0293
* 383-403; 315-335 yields 0.0313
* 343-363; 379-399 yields 0.0296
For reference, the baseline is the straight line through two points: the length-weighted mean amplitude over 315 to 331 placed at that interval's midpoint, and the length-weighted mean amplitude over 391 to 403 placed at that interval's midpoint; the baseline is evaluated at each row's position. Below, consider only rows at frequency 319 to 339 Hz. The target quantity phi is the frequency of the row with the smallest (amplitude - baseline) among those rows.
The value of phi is 337.0 Hz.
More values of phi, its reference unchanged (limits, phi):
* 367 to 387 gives 369.0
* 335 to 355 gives 337.0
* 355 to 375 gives 369.0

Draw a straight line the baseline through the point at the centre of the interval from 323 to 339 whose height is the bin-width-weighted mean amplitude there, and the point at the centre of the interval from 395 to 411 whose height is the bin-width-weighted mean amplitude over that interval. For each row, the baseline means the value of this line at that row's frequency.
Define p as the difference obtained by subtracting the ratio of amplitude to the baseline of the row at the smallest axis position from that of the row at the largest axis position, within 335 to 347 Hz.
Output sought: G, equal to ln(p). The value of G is -1.9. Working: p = 0.15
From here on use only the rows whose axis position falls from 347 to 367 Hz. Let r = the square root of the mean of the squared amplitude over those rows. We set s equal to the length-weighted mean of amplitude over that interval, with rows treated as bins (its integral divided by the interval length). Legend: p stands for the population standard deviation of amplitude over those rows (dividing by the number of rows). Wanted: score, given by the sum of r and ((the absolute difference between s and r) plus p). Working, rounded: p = 5.2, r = 57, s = 56.9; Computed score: 62.6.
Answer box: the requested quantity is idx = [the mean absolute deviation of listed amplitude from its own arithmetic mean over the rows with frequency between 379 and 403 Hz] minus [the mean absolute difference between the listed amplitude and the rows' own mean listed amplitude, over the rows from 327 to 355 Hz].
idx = -4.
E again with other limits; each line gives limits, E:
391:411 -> -50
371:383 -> -50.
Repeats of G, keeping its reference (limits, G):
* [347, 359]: -3.4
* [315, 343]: -3.6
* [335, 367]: -1.9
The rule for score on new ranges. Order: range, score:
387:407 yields 49.4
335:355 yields 61.8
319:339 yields 49.6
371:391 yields 50.1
